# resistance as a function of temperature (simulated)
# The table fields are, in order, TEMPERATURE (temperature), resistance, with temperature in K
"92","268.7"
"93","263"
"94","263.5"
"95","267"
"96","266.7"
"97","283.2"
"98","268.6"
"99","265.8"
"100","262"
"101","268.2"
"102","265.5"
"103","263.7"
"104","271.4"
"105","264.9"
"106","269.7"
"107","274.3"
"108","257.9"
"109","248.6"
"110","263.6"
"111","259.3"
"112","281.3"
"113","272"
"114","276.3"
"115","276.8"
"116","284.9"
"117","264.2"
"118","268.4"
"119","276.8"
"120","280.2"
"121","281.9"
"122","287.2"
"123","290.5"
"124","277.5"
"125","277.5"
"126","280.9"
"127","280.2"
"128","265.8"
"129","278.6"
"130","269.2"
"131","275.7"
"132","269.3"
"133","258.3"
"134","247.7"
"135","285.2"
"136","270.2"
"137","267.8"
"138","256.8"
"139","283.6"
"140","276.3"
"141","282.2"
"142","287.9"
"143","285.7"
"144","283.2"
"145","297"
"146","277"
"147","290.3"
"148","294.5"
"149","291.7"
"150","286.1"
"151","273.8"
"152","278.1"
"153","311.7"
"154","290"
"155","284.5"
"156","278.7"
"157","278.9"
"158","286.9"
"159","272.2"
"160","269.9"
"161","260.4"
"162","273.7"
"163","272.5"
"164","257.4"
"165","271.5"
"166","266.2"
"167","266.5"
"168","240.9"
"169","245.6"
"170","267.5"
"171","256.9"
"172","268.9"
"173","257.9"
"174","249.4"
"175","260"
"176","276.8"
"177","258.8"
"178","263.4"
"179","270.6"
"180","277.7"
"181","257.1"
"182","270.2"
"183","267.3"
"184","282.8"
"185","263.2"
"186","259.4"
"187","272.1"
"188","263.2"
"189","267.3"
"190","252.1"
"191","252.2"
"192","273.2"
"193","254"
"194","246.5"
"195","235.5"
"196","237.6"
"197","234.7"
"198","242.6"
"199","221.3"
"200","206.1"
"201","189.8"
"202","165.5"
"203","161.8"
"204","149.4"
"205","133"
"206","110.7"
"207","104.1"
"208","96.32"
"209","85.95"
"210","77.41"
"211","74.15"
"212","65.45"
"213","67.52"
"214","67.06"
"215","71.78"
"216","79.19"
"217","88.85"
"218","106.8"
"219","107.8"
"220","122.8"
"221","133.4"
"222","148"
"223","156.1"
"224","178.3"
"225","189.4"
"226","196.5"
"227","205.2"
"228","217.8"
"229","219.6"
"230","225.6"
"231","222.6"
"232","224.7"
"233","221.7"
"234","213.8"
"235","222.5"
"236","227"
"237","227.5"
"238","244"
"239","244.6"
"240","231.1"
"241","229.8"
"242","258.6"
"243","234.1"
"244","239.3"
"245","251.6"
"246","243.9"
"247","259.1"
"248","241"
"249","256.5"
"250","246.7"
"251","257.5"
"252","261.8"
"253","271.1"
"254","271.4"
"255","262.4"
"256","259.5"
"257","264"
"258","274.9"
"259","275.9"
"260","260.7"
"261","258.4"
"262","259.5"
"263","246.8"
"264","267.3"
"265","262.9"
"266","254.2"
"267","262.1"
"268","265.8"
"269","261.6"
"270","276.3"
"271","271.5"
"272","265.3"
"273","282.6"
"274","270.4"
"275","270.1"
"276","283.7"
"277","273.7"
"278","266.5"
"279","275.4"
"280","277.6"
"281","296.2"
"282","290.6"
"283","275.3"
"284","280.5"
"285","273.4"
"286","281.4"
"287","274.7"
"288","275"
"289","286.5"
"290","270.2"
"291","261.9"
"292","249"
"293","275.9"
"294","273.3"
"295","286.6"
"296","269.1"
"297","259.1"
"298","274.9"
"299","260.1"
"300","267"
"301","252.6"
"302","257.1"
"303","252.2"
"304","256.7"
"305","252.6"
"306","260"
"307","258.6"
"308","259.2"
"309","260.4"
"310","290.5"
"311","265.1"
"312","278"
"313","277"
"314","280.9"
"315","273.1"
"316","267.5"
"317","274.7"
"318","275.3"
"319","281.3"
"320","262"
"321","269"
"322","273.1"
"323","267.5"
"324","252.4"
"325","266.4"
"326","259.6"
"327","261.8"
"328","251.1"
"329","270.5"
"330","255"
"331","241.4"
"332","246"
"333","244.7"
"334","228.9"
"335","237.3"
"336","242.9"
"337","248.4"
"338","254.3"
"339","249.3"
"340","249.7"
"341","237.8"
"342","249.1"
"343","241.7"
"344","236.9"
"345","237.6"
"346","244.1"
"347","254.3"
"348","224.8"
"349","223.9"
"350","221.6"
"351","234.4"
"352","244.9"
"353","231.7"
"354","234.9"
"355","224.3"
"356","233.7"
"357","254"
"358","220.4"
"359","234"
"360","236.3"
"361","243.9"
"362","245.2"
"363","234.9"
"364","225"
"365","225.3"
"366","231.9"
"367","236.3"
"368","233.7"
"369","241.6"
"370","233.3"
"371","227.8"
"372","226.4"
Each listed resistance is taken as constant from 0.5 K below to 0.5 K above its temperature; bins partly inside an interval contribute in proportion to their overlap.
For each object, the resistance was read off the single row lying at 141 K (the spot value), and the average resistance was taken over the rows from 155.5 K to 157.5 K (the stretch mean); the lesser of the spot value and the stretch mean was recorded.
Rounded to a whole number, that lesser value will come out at 279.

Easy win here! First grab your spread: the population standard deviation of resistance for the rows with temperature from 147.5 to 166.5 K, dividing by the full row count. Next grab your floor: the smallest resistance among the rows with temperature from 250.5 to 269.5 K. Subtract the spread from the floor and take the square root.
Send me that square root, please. 15.3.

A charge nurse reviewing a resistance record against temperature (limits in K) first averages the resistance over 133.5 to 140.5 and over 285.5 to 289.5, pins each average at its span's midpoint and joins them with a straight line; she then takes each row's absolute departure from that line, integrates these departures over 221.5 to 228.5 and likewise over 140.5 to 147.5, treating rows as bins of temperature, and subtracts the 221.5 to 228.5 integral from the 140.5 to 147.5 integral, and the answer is -524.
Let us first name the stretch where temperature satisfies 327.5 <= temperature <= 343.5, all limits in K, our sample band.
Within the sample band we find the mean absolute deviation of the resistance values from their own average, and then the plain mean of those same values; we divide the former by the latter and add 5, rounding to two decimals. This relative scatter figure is 5.03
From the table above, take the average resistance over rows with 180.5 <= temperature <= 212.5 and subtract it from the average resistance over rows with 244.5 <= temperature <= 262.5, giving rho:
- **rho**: 58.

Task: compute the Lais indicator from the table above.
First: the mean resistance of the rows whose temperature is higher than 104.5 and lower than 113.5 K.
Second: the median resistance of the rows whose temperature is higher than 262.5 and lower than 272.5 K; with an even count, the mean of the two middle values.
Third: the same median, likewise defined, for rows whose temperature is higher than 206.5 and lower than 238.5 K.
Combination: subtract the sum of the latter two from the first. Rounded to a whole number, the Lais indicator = -150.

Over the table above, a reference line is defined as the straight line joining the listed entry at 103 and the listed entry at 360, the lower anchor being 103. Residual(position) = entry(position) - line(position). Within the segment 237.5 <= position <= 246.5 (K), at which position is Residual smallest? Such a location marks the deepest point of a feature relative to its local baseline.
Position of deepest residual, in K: 241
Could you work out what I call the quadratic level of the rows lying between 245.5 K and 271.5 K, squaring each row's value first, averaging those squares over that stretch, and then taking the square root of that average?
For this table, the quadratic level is 261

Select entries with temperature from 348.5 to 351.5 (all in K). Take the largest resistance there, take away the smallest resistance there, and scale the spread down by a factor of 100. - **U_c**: 0.128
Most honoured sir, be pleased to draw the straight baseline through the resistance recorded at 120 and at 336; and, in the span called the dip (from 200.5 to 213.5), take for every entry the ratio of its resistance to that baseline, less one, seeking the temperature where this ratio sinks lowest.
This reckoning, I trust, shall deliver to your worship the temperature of 212 K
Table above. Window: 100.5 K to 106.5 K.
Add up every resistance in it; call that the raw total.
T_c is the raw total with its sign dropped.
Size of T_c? 1603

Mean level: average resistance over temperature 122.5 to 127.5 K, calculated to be 281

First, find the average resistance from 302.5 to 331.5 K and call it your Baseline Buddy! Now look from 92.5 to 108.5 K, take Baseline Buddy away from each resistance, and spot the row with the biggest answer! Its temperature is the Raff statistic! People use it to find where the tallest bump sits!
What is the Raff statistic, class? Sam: 97 K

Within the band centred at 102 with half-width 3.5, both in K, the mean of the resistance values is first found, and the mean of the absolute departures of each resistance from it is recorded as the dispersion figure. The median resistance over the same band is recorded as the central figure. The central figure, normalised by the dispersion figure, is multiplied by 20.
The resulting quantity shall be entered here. 2400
